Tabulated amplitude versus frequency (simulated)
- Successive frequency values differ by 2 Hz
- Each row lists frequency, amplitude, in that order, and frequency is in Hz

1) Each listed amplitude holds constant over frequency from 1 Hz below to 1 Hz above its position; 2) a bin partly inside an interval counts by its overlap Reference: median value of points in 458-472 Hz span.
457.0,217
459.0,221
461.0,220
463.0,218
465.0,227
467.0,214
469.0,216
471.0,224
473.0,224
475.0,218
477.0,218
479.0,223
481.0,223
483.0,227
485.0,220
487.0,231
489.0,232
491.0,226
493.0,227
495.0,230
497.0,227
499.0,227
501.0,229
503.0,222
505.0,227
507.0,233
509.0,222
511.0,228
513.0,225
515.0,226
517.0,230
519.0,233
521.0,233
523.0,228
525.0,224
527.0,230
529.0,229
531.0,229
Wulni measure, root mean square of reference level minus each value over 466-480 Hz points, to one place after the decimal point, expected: 3.8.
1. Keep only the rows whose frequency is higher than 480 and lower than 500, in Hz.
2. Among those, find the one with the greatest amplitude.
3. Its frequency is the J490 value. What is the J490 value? 489.0 Hz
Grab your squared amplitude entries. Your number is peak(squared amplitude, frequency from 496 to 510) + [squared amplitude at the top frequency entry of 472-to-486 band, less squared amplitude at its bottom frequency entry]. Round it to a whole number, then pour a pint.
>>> 52513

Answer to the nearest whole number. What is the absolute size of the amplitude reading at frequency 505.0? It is 227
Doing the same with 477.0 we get 218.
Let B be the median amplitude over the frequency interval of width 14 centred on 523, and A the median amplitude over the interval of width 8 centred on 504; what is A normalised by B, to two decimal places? 0.99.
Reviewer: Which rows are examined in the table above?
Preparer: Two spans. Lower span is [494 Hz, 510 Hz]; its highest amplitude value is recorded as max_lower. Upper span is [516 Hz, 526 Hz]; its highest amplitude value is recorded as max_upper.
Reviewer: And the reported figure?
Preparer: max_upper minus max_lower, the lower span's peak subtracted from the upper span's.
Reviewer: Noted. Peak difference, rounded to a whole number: 0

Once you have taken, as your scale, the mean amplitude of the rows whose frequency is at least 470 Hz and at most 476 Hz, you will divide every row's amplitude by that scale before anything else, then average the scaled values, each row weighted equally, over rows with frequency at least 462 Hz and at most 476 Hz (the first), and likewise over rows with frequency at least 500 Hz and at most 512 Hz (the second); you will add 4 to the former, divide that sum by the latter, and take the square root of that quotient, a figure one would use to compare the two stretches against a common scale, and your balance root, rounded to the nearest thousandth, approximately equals 2.210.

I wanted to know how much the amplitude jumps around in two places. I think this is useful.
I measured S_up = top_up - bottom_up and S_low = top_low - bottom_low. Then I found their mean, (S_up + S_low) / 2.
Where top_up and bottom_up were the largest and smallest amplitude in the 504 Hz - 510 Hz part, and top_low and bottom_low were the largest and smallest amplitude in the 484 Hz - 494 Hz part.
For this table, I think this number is 11.5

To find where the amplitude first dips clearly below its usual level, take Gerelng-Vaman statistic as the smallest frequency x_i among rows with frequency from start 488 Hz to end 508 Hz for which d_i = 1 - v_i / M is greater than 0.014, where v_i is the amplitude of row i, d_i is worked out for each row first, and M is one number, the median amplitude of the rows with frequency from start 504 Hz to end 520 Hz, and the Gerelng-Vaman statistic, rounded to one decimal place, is 503.0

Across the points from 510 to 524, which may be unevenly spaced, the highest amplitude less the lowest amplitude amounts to 8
